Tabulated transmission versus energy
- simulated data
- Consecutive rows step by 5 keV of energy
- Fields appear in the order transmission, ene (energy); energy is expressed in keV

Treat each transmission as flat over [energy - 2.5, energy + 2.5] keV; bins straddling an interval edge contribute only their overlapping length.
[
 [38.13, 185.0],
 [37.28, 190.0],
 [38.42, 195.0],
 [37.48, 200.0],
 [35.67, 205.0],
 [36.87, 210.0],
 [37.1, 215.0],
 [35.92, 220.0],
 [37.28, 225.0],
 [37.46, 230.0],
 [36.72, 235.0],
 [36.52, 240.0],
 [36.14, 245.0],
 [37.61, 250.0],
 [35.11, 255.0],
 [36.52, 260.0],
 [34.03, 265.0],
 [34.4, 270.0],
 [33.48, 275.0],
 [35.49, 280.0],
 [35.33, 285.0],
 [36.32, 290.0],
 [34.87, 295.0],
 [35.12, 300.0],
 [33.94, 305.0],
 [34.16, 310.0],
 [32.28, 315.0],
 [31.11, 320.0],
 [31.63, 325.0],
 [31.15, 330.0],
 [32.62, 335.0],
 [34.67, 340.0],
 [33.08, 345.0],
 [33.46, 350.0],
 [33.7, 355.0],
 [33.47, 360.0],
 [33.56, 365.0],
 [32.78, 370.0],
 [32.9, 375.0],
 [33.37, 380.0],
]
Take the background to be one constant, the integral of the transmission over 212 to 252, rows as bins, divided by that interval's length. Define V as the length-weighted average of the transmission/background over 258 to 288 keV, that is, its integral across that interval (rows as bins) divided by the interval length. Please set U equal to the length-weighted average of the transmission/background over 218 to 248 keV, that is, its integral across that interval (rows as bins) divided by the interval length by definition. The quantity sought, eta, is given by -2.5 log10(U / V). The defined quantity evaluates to -0.06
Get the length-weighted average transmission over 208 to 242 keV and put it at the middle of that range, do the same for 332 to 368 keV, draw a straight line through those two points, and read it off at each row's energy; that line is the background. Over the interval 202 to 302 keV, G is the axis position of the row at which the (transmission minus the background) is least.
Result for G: 275.0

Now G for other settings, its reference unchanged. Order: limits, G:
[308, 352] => 320.0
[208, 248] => 220.0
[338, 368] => 345.0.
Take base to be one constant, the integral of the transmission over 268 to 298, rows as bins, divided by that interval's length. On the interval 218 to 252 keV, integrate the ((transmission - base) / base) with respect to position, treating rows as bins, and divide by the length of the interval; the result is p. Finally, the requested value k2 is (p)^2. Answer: 0.0027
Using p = 0.052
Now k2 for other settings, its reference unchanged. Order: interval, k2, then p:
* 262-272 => 0.0004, -0.019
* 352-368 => 0.0017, -0.041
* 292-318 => 0.0007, -0.027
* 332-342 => 0.0019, -0.044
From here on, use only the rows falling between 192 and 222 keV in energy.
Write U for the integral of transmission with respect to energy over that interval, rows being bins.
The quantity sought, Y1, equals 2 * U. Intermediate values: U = 1108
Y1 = 2216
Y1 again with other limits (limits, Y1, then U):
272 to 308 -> 2514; 1257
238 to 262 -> 1746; 873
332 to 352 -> 1336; 668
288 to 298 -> 711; 355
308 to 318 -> 661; 331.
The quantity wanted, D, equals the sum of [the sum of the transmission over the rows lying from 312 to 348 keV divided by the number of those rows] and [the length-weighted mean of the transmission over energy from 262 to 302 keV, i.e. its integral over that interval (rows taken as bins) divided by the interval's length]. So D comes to 67.3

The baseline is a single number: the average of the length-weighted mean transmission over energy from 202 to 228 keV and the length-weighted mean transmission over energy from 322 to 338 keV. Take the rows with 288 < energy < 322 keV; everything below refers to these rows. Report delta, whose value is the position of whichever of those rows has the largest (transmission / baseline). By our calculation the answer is 290.0 keV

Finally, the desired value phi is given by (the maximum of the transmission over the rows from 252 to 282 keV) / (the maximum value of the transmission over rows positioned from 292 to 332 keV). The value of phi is 1.04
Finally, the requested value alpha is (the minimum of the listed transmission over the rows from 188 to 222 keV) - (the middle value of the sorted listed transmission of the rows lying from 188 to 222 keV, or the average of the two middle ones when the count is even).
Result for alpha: -1.43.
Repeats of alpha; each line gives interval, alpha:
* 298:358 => -2.16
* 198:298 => -2.75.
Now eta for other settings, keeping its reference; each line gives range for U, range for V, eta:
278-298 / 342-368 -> -0.06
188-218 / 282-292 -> -0.04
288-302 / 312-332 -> -0.12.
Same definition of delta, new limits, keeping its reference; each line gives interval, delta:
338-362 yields 340.0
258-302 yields 260.0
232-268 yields 250.0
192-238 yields 195.0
